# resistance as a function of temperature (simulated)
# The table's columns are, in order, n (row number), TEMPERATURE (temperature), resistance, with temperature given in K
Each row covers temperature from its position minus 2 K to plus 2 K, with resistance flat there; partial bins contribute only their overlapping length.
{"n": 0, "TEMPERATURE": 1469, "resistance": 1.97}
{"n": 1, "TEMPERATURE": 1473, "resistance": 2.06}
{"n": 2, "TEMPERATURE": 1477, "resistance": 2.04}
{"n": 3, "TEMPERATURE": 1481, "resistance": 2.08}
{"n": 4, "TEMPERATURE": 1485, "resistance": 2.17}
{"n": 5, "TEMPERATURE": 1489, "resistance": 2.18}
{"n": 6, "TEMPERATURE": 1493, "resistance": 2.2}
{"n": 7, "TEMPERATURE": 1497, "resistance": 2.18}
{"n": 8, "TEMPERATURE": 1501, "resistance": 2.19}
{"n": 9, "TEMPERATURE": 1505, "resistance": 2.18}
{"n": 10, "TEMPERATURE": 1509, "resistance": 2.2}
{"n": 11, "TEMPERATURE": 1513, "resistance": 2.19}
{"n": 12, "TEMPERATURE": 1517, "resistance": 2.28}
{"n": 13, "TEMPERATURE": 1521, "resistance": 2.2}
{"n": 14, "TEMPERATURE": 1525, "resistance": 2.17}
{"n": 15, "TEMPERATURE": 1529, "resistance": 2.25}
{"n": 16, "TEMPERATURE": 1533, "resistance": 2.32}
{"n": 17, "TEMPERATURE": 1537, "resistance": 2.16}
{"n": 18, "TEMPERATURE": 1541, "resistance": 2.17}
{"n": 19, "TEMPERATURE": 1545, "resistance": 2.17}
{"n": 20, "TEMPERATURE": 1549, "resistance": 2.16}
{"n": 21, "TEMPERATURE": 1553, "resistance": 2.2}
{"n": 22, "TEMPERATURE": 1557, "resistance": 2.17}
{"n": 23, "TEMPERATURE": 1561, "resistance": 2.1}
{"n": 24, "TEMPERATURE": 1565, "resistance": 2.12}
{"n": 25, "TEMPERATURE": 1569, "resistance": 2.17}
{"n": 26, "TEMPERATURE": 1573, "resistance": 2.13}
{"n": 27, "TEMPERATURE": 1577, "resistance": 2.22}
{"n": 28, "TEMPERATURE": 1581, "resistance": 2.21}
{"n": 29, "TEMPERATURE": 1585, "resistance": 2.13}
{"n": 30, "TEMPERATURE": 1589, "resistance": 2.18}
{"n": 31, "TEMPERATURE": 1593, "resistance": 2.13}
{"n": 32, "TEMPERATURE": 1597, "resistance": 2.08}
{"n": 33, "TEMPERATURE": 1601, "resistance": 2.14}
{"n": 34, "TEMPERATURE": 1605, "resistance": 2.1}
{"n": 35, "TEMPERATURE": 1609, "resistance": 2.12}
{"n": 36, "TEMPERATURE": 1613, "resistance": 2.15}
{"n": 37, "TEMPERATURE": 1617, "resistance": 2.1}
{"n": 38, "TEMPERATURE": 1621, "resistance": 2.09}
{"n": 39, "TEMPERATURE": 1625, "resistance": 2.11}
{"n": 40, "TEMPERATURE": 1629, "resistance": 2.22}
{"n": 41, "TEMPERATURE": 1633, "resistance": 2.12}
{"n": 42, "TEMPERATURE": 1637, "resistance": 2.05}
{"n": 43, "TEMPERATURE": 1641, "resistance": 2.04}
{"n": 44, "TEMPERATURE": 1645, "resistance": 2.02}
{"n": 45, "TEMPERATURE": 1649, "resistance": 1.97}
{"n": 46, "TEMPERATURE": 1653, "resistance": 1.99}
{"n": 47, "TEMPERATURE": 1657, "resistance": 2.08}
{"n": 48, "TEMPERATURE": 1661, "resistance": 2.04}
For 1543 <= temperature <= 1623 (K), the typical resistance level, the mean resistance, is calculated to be 2.14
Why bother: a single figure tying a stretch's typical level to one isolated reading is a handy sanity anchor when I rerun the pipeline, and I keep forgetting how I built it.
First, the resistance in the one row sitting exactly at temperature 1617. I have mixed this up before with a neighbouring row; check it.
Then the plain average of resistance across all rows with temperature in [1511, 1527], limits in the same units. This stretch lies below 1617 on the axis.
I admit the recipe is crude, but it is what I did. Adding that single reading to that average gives 4.31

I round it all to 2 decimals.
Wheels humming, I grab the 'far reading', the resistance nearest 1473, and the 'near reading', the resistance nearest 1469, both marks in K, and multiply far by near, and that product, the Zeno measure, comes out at 4.06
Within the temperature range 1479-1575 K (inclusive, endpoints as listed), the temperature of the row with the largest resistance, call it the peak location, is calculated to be 1533 K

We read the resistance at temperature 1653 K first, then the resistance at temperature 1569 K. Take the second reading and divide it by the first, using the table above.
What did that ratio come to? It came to 1.09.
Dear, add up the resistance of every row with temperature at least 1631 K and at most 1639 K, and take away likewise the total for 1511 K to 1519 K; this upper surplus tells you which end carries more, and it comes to -0.30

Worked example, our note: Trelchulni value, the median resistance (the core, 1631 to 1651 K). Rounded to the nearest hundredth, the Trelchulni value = 2.04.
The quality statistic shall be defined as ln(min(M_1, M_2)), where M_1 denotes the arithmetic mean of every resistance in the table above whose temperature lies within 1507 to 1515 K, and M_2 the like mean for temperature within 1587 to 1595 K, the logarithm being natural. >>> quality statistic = 0.77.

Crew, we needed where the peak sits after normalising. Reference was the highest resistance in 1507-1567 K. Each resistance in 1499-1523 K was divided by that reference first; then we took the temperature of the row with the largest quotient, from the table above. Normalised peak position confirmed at 1517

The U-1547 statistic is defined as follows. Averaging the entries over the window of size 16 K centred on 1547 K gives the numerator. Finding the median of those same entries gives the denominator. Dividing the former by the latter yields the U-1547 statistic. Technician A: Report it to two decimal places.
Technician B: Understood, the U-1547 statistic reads 1.00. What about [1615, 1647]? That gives 1.00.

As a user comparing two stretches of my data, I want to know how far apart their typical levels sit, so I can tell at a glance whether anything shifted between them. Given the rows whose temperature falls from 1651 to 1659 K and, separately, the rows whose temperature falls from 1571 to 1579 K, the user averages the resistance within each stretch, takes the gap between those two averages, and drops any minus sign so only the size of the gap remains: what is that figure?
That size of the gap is 0.14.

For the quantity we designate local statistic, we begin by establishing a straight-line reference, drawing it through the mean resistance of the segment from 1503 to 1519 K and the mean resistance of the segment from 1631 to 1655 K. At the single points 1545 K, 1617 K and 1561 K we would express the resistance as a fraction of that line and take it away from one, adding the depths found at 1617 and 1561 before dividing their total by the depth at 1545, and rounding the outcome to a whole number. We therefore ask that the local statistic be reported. -2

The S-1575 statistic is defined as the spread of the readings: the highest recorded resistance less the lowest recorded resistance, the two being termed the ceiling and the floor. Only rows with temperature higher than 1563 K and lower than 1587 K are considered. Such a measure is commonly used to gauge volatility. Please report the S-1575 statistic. 0.10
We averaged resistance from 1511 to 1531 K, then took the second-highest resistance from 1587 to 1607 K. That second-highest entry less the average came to -0.08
